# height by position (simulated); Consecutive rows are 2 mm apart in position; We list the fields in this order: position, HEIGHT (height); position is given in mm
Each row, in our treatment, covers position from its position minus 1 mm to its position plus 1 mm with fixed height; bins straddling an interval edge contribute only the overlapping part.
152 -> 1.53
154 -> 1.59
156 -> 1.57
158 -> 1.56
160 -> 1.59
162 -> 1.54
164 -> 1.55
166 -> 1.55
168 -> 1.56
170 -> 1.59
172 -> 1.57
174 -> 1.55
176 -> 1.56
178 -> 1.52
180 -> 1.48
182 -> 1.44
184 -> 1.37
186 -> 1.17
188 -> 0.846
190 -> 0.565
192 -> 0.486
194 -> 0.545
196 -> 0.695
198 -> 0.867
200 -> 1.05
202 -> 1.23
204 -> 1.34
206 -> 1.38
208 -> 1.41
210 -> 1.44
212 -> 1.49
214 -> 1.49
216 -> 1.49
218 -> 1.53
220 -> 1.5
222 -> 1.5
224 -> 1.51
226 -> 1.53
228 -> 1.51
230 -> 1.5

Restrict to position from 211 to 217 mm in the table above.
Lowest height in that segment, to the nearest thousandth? 1.490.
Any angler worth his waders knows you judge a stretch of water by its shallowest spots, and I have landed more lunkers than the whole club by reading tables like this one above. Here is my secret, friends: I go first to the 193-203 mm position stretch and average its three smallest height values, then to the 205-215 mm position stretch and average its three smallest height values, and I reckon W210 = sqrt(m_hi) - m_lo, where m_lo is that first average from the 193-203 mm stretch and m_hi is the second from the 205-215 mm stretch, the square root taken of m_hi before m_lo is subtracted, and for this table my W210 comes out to 0.49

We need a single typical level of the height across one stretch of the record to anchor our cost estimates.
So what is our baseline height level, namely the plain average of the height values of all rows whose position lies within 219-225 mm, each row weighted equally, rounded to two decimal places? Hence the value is 1.50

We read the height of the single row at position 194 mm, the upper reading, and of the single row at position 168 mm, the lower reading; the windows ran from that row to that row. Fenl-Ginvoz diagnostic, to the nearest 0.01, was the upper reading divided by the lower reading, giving 0.35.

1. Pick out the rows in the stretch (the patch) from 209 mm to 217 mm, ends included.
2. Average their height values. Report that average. 1.5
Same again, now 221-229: 1.5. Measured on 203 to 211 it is 1.4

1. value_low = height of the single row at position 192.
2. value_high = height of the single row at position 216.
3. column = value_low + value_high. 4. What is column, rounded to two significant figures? 2.0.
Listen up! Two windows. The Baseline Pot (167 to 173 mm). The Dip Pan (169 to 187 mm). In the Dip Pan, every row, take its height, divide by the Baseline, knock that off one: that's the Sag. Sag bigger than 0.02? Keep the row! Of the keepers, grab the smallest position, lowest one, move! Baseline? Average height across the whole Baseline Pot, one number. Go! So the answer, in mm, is 178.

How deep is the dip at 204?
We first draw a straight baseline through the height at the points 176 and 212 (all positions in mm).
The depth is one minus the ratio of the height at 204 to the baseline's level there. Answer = 0.110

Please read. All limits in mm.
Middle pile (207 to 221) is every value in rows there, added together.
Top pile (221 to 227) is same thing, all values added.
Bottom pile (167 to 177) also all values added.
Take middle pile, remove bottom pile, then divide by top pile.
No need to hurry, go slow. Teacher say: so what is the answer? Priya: 0.6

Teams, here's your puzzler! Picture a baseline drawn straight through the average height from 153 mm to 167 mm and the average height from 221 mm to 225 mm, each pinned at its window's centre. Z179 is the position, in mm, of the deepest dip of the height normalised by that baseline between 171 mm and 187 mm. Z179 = 186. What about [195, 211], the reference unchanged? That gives 196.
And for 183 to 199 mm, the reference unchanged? 192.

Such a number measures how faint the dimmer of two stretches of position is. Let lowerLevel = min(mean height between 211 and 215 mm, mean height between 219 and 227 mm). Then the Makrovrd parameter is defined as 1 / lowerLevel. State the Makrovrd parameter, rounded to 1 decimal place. 0.7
